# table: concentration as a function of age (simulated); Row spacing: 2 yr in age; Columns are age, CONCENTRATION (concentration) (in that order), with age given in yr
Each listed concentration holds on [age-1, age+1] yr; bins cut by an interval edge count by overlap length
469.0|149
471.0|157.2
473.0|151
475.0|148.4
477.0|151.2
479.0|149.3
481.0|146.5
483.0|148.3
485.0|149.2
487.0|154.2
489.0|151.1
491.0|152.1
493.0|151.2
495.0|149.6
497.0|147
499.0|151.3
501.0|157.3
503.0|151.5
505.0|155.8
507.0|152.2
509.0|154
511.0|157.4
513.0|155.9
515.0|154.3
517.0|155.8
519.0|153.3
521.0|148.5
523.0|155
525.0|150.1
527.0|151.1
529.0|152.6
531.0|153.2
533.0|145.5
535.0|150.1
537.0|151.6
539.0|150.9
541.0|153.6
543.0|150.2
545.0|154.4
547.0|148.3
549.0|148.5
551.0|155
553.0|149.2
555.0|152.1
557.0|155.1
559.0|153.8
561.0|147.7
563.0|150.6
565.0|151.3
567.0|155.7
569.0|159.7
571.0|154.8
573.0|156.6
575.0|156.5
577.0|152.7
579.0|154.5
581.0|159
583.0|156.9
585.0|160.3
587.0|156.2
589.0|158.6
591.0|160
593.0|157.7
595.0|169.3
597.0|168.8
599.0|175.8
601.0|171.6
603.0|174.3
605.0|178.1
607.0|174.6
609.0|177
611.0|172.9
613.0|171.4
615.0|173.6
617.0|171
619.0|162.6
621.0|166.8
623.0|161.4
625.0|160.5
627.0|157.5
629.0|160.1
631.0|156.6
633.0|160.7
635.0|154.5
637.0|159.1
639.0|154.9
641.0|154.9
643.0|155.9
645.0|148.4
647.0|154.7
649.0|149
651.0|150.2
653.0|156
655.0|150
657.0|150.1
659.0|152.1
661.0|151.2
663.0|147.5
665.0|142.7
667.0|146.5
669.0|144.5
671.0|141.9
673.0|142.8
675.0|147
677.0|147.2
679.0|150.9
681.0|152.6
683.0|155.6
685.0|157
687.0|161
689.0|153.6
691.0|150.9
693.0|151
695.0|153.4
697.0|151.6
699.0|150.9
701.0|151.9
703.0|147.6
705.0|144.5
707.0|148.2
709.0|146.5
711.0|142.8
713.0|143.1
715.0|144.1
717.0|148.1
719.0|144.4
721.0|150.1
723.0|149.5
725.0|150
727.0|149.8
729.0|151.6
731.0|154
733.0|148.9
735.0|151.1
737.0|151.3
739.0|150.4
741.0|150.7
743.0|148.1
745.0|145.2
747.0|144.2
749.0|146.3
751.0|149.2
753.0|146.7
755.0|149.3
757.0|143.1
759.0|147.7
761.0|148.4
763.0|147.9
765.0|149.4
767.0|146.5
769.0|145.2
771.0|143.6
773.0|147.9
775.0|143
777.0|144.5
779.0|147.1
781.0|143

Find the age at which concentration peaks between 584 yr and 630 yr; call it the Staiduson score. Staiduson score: 605.0 yr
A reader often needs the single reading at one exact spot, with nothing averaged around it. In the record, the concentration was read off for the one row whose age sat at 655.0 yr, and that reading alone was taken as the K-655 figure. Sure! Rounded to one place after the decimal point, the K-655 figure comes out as 150.0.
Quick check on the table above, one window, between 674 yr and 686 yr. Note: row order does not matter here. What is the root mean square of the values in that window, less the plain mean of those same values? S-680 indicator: 0.048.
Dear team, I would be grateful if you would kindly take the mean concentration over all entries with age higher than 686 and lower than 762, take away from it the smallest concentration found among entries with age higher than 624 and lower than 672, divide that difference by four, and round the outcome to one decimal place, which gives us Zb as 1.8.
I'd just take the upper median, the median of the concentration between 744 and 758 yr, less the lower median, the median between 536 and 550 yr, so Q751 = -4.6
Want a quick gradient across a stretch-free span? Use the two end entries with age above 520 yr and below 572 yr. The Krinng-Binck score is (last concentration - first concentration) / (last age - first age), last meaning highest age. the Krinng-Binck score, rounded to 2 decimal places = 0.13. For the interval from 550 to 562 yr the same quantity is -0.73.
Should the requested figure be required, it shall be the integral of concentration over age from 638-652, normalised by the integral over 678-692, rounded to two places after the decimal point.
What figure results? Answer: 0.99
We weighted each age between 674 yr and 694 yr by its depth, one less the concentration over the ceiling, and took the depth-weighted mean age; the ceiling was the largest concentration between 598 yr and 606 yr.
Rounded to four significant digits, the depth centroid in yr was 683.6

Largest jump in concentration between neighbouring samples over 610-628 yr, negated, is -8.4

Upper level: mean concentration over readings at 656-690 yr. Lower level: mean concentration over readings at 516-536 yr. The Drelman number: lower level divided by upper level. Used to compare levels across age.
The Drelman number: 1.01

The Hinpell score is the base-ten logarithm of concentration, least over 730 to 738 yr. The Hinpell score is 2.17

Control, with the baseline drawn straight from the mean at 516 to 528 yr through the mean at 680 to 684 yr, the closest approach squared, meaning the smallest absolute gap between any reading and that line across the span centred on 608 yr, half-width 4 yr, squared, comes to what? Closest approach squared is 384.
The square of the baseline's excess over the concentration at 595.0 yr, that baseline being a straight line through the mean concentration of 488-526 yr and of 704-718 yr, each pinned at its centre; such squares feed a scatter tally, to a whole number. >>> 389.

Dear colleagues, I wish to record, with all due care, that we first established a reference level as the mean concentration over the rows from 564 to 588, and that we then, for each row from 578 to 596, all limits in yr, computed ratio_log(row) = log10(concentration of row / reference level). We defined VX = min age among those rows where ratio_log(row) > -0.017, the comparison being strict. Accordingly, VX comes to 579.0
